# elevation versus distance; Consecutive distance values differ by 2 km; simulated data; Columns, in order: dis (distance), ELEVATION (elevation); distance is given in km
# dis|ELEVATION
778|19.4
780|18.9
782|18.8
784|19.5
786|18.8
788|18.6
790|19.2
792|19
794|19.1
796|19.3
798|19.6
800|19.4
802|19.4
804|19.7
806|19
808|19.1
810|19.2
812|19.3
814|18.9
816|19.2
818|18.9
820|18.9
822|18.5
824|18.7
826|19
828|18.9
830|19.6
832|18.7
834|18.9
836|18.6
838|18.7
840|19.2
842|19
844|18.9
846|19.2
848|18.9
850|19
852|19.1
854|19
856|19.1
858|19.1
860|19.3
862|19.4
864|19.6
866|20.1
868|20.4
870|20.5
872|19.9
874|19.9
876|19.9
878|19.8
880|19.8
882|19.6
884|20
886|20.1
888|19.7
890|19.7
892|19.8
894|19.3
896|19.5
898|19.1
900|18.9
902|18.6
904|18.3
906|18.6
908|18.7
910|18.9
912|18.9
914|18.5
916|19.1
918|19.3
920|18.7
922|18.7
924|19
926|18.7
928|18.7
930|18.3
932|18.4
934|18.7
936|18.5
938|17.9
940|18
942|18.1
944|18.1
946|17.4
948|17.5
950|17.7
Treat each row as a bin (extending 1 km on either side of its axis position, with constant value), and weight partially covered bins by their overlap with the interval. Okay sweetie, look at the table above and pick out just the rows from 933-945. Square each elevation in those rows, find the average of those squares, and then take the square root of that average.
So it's 18.22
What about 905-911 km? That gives 18.73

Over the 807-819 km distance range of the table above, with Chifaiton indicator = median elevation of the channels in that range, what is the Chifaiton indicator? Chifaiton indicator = 19.15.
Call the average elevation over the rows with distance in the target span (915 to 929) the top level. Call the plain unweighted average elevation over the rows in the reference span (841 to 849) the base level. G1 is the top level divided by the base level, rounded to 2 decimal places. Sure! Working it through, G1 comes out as 0.99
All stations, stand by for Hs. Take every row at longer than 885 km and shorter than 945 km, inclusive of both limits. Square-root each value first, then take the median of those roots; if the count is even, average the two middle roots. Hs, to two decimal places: 4.32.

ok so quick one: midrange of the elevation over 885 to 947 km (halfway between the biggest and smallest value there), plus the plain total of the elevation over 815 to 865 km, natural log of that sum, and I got 6.20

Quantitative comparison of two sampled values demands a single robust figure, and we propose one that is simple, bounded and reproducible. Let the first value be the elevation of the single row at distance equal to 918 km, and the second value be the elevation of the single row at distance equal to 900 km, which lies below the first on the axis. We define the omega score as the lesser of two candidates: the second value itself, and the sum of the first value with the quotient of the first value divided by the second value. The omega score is 18.9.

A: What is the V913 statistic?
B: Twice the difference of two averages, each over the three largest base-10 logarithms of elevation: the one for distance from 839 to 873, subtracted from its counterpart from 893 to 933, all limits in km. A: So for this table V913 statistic -0.042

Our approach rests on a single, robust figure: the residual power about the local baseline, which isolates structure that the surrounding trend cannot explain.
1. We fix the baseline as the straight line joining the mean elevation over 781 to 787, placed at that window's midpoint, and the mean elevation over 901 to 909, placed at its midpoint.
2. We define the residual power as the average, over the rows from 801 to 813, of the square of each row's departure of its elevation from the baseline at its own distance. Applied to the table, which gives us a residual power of 0.17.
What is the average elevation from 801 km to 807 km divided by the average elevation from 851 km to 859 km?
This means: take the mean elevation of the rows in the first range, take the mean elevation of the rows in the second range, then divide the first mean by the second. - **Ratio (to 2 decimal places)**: 1.02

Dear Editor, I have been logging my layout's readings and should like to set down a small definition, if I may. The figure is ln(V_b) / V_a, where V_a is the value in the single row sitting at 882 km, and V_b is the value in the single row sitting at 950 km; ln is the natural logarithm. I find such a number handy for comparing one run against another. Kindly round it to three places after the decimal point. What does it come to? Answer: 0.147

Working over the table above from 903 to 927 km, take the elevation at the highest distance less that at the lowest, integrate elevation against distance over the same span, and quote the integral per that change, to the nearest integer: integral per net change 1127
